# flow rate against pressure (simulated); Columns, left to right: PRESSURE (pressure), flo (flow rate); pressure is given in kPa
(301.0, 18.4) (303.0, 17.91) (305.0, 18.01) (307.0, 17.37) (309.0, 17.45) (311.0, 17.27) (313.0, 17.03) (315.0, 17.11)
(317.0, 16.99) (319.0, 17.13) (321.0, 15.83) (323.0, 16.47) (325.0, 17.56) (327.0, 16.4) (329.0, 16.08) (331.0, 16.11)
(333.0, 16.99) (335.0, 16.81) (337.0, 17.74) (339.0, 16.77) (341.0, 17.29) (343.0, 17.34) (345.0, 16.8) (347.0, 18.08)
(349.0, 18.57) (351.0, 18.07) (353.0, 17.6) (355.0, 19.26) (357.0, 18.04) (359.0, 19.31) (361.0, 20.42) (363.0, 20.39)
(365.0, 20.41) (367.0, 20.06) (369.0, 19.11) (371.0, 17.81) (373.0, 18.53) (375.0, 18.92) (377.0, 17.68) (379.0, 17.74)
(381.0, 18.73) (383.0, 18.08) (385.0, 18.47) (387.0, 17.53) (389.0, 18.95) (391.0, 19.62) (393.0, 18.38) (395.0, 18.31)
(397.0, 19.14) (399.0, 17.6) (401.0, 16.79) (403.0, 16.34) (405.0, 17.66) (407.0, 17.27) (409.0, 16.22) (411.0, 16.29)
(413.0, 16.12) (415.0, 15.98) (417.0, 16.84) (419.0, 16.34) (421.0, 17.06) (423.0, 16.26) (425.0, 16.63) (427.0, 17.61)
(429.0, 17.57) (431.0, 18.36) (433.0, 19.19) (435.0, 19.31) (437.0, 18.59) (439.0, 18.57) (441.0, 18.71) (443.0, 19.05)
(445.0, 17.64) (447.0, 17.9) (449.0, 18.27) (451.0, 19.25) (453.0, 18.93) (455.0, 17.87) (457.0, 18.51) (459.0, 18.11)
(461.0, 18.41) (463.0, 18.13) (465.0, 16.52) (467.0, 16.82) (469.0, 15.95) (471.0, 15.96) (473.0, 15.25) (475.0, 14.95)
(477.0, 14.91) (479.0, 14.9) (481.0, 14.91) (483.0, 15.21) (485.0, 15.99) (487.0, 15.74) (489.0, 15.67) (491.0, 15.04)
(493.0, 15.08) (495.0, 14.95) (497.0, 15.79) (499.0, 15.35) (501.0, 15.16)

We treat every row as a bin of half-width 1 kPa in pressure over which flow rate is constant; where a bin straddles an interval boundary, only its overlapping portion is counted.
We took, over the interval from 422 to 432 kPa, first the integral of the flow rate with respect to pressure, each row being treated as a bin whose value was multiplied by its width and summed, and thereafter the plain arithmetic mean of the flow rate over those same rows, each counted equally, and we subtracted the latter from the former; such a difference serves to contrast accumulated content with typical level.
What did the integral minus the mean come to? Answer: 156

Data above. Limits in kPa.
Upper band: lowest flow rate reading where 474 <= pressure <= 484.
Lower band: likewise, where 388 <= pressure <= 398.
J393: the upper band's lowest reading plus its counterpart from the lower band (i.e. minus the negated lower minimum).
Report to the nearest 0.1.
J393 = 33.2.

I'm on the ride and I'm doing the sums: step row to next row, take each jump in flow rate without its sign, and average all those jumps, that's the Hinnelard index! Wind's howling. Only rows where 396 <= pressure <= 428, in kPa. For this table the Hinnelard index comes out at 0.68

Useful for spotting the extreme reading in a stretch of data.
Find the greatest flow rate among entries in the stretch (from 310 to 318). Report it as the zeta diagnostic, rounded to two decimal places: 17.27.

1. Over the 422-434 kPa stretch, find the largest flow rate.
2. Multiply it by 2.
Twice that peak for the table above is 38.4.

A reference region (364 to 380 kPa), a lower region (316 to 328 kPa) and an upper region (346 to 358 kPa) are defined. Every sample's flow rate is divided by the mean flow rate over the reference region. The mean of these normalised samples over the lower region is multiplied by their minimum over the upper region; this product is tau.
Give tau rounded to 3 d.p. 0.835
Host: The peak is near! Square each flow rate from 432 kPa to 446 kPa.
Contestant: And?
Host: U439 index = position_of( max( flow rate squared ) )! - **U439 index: 435.0 kPa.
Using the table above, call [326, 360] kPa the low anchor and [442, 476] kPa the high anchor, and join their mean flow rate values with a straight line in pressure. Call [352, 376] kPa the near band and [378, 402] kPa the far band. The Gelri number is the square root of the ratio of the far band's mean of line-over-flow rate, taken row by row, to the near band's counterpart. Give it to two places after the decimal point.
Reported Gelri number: 1.02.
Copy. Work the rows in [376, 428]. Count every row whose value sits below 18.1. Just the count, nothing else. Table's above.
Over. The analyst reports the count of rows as 19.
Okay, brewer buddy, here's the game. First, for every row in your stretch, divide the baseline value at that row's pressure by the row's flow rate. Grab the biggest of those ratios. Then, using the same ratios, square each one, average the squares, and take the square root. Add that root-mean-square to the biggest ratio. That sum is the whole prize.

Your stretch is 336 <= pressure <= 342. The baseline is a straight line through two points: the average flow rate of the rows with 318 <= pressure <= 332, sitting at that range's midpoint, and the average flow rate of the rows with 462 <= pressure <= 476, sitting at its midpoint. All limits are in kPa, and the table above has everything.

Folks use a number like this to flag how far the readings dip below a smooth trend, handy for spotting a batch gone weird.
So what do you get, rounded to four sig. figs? 1.938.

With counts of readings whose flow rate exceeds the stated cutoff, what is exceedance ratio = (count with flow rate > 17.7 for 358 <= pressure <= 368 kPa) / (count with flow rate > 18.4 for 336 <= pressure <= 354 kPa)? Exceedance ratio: 5.0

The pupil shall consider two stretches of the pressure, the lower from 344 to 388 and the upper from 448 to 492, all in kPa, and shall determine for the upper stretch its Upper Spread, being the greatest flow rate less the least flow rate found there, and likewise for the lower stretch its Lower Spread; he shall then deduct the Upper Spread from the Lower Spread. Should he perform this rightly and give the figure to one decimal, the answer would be -0.7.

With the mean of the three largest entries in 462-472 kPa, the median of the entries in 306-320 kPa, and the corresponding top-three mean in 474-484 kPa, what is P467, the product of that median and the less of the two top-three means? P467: 257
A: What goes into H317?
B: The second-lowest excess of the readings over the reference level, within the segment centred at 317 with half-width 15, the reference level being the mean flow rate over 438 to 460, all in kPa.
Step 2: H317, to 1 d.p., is -2.4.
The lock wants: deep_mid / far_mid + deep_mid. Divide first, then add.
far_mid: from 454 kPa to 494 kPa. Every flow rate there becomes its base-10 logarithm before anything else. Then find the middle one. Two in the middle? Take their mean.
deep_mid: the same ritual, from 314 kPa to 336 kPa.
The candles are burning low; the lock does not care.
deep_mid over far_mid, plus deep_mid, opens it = 2.25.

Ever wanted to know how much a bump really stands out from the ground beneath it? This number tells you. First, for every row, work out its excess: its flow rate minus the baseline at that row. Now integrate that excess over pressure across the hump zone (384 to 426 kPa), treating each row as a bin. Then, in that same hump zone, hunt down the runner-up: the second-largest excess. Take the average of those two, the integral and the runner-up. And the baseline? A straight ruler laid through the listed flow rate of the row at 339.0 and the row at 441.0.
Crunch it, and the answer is -14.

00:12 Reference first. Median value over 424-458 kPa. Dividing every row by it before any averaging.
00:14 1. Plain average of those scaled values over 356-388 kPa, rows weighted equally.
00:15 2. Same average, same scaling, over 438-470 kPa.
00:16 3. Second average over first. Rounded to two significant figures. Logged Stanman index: 0.96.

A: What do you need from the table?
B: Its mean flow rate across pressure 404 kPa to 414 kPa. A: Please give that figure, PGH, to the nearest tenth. 16.7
